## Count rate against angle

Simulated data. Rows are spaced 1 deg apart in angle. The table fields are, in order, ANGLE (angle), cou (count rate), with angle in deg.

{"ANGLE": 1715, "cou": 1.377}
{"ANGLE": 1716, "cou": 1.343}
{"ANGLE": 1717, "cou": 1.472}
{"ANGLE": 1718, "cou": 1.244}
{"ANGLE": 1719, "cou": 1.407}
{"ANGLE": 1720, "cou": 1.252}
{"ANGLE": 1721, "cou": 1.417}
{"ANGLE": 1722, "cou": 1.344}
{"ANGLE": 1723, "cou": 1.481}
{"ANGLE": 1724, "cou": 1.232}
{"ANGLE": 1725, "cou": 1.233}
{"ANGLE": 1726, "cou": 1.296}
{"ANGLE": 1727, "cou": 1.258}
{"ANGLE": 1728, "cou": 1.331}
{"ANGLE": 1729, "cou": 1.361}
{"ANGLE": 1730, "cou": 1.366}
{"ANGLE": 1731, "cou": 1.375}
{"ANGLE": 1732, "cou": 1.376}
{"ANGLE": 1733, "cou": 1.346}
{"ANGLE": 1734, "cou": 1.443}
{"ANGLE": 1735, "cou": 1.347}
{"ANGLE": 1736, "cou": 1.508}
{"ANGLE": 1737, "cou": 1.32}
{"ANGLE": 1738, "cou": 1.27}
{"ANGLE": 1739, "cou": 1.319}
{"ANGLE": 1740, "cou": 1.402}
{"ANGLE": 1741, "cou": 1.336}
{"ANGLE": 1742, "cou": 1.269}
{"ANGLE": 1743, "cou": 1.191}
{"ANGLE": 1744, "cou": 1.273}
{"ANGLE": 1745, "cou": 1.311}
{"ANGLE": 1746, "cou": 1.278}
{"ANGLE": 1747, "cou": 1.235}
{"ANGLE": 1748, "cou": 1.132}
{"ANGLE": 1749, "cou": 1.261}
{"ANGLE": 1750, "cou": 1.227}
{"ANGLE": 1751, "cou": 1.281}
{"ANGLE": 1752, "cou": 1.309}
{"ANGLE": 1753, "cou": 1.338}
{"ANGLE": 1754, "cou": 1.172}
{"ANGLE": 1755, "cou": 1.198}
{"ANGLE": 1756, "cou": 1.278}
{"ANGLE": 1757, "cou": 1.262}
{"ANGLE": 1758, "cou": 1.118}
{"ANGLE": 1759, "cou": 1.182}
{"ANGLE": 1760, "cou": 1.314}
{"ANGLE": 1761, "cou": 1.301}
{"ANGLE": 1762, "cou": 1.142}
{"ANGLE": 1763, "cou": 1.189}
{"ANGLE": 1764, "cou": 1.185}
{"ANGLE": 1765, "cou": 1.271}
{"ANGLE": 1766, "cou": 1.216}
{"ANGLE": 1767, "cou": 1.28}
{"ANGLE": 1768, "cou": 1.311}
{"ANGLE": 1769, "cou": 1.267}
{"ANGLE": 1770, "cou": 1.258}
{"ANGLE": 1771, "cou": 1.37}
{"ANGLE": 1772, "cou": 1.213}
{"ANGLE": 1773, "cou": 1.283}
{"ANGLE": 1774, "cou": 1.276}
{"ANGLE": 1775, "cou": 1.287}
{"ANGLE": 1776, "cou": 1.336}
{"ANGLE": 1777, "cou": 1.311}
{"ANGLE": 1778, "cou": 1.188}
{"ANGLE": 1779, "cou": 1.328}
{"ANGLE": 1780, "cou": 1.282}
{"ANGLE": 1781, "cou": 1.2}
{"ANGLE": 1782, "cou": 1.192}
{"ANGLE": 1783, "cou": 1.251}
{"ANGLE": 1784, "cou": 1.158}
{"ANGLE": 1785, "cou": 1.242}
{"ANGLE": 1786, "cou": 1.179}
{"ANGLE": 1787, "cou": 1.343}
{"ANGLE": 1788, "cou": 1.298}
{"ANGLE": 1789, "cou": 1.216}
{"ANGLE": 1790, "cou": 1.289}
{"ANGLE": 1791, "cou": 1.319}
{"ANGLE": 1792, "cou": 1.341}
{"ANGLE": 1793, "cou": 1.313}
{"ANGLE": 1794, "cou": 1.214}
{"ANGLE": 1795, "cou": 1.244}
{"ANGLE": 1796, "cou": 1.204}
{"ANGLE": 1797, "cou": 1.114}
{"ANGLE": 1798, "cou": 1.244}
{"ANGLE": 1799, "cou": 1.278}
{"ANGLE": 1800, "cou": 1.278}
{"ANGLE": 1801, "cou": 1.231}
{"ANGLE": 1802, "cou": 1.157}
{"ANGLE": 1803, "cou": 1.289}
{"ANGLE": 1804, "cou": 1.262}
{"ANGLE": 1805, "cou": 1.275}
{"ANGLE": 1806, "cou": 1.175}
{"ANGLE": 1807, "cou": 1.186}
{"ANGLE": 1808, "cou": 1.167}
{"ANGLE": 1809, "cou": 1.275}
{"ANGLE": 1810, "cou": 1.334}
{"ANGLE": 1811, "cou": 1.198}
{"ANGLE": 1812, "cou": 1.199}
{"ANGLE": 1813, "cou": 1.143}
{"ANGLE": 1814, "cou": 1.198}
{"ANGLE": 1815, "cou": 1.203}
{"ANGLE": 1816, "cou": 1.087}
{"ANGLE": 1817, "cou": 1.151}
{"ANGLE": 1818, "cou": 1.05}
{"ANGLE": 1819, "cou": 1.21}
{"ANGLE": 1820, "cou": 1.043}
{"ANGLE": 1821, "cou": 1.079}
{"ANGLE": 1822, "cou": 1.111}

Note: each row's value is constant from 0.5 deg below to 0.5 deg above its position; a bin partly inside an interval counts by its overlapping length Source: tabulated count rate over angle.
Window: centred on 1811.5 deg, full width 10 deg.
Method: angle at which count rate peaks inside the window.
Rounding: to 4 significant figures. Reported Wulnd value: 1810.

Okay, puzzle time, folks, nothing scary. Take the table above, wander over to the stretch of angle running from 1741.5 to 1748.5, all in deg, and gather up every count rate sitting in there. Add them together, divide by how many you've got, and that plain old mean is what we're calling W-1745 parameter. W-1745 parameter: 1.24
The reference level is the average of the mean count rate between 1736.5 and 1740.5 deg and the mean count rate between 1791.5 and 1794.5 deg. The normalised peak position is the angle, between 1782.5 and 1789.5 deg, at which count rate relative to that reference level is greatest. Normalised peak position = 1787 deg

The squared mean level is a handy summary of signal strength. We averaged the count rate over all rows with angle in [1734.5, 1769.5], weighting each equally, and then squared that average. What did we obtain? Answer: 1.60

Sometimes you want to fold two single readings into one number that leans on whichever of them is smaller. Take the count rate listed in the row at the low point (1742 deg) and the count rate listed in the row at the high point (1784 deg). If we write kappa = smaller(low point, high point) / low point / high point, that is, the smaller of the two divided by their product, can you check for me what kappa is 0.788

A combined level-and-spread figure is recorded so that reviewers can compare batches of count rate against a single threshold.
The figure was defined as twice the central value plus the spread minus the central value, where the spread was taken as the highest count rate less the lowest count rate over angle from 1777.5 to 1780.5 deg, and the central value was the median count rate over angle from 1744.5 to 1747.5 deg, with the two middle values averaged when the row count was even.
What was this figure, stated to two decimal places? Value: 1.42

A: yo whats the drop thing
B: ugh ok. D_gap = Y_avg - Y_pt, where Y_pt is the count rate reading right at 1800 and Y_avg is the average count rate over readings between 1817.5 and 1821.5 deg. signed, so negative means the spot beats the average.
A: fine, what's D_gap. -0.18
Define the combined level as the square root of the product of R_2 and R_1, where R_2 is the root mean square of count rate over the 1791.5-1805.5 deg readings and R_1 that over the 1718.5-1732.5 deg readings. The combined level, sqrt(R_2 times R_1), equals 1.29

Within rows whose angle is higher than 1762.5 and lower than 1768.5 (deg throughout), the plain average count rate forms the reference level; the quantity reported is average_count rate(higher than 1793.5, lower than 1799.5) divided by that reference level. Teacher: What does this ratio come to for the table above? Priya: 0.98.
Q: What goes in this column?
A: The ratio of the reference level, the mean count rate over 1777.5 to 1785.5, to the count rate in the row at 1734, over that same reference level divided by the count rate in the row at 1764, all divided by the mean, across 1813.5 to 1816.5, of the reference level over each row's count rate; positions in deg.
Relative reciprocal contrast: 0.774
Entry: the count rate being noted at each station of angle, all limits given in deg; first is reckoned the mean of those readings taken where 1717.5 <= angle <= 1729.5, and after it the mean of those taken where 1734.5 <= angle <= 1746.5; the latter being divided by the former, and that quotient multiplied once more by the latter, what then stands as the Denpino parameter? 1.32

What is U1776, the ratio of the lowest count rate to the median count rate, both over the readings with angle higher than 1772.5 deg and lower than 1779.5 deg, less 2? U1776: -1.08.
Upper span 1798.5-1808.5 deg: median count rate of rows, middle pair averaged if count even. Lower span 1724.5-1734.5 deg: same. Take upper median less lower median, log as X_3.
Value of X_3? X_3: -0.11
